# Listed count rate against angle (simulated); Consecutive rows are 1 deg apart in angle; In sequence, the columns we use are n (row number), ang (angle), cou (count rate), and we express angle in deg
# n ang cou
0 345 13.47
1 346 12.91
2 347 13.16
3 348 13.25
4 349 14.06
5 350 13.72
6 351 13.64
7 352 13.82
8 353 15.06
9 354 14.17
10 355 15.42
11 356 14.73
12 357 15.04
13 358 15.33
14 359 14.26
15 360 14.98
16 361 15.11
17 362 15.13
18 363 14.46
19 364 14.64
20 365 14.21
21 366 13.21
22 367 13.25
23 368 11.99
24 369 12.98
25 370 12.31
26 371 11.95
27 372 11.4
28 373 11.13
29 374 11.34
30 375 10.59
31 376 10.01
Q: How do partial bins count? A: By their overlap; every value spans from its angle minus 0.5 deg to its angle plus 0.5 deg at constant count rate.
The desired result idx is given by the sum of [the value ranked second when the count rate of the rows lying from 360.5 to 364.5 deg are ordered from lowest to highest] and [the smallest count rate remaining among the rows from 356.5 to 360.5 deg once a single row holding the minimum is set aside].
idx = 29.6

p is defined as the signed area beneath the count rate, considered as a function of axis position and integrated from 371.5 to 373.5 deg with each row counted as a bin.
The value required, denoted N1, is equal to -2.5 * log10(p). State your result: -3.38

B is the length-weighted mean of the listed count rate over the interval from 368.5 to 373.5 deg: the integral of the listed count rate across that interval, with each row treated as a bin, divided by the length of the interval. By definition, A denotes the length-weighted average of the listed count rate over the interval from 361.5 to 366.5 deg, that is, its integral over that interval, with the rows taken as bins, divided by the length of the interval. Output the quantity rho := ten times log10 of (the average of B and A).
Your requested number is 11.2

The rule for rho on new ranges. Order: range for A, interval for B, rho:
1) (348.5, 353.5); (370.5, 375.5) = 11.0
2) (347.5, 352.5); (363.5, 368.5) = 11.3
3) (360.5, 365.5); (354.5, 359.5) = 11.7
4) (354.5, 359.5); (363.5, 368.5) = 11.5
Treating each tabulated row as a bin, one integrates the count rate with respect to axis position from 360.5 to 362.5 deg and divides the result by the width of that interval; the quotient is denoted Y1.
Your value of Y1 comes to 15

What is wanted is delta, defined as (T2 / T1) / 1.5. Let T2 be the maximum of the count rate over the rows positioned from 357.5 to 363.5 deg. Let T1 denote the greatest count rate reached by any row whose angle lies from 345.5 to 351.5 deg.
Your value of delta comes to 0.73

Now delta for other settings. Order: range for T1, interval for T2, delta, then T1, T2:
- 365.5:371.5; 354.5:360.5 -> 0.78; 13.25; 15.42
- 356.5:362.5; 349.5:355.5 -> 0.67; 15.33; 15.42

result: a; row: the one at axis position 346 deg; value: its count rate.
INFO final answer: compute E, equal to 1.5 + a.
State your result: 14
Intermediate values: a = 12.91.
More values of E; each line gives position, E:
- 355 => 17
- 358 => 17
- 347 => 15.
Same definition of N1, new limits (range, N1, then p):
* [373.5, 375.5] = -3.35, 21.9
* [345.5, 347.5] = -3.54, 26.1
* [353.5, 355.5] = -3.68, 29.6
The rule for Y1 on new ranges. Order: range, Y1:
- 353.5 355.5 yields 15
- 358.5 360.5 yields 15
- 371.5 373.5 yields 11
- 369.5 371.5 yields 12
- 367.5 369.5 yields 12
